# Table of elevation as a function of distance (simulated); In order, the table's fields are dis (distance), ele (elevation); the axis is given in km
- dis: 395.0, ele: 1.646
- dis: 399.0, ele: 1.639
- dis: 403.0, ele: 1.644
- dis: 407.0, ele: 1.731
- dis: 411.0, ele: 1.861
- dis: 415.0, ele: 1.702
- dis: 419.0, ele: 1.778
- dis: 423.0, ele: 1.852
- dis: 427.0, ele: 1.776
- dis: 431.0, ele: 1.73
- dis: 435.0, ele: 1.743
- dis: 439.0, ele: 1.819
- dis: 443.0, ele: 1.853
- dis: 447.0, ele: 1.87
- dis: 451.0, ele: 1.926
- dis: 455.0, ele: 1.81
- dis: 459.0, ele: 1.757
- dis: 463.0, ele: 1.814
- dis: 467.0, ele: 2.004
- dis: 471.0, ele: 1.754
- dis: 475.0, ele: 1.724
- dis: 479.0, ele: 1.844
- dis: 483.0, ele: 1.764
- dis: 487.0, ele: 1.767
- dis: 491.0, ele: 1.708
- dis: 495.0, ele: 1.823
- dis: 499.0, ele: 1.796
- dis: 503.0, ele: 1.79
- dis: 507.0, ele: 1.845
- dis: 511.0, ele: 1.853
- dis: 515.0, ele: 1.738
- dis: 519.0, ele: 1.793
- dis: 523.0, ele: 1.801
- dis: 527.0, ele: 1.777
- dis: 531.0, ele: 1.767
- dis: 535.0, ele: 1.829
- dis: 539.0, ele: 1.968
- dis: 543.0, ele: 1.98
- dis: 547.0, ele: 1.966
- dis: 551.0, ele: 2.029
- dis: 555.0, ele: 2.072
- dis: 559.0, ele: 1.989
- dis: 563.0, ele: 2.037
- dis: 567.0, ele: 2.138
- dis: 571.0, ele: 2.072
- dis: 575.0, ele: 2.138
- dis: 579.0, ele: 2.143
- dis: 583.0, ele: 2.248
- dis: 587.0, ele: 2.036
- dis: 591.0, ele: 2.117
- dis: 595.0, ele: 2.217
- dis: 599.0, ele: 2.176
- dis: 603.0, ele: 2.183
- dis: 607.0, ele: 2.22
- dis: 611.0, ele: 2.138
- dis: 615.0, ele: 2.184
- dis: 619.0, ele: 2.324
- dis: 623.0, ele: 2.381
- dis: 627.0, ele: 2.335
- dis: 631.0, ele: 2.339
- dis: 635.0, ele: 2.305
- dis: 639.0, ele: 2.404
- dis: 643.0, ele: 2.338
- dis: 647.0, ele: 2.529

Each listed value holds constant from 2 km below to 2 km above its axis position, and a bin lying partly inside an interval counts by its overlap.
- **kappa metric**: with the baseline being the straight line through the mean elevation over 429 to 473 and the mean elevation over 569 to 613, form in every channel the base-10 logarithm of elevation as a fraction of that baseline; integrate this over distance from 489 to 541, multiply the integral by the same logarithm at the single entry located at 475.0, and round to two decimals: 0.08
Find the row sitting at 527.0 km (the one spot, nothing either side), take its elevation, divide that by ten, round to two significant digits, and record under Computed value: 0.18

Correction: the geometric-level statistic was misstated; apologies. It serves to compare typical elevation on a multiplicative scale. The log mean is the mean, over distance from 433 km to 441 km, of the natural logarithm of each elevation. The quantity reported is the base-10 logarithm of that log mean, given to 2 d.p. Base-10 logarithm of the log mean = -0.24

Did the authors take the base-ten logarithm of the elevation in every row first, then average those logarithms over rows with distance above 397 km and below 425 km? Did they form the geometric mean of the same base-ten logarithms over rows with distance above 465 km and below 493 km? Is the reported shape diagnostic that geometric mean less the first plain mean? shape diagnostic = 0.012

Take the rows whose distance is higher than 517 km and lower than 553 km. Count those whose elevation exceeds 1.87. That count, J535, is 4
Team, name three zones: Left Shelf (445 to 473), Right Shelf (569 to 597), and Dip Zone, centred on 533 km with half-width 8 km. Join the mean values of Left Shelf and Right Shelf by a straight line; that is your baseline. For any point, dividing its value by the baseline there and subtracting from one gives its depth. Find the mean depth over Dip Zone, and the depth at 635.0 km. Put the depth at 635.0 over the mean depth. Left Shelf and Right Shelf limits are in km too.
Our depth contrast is -0.2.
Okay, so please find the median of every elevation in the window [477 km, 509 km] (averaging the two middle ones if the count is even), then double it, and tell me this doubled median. 3.6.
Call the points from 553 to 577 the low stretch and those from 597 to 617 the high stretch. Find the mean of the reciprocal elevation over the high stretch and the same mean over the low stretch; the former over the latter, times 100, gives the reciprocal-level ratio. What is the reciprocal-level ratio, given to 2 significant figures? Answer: 95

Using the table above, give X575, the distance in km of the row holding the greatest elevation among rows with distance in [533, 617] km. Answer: 583.0 km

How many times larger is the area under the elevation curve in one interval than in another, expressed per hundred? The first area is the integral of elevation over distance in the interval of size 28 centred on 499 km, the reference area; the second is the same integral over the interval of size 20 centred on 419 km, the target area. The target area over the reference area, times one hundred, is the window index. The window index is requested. 71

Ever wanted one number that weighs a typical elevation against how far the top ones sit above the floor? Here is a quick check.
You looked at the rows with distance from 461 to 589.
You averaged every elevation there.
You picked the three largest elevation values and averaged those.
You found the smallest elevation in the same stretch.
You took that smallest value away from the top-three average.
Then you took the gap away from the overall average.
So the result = 1.44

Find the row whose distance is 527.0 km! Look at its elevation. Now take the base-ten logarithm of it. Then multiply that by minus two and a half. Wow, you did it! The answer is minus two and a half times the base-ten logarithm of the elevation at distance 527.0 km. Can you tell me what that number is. -0.62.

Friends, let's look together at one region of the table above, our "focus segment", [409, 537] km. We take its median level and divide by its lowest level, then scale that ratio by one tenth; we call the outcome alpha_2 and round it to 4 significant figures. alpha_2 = 0.1054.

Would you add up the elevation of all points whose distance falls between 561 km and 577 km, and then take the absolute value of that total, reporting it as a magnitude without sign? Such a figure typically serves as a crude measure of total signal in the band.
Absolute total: 8.4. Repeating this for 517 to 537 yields 9.0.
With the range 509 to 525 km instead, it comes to 7.2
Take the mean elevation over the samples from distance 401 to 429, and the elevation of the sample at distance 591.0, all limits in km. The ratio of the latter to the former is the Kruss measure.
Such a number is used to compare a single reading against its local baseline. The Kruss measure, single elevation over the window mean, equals 1.20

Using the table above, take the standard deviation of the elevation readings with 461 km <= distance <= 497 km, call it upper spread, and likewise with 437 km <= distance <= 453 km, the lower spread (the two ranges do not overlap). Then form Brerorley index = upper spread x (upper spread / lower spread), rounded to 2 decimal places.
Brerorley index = 0.18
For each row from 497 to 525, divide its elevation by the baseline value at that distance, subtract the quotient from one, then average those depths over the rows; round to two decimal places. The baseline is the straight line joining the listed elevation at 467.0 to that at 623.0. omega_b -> 0.15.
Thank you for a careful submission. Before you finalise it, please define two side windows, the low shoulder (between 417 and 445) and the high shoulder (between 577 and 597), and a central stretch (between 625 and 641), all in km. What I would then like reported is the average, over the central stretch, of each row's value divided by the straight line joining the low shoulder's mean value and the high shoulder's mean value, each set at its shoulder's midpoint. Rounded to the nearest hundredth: 1.04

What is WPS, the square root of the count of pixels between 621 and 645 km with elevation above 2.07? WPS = 2.4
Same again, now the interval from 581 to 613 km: 2.6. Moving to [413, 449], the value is 0.0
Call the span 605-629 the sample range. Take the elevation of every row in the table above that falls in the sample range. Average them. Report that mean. 2.26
